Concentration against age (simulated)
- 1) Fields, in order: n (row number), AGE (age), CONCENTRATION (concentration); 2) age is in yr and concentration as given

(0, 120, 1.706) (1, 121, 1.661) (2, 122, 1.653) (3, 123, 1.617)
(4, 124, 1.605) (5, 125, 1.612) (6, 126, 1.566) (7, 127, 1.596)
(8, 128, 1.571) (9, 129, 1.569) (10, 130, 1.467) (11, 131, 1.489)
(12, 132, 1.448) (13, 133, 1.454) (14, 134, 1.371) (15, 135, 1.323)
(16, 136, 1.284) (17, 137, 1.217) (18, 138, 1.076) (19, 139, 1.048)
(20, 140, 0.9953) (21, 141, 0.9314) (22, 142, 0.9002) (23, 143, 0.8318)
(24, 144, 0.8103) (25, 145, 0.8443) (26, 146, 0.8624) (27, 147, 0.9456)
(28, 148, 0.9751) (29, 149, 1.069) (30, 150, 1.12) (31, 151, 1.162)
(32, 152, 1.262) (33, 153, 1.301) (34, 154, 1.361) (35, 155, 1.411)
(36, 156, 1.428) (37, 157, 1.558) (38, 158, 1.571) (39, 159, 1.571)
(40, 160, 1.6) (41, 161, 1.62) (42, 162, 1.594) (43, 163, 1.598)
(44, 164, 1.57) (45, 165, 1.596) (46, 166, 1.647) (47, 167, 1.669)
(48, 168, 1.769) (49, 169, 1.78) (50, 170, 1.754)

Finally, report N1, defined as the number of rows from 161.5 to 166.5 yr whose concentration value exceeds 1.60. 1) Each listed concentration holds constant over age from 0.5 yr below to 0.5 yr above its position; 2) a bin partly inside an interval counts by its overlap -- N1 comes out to 1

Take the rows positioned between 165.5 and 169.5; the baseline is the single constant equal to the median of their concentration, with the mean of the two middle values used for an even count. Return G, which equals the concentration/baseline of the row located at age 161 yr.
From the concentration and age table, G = 0.94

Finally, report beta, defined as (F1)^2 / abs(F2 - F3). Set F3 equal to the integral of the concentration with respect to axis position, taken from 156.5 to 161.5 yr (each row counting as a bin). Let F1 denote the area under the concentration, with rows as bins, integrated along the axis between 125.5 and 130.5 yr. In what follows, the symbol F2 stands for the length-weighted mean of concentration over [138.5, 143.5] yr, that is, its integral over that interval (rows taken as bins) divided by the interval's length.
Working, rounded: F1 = 7.8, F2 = 0.9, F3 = 7.92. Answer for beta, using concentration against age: 8.6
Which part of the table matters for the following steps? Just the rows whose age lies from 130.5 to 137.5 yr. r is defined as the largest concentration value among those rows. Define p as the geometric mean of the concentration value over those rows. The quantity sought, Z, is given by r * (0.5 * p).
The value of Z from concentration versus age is 1.0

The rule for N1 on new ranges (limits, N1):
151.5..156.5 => 0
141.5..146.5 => 0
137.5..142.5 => 0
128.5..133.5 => 0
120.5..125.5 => 5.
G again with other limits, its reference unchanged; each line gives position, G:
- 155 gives 0.82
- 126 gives 0.91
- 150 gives 0.65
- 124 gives 0.93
